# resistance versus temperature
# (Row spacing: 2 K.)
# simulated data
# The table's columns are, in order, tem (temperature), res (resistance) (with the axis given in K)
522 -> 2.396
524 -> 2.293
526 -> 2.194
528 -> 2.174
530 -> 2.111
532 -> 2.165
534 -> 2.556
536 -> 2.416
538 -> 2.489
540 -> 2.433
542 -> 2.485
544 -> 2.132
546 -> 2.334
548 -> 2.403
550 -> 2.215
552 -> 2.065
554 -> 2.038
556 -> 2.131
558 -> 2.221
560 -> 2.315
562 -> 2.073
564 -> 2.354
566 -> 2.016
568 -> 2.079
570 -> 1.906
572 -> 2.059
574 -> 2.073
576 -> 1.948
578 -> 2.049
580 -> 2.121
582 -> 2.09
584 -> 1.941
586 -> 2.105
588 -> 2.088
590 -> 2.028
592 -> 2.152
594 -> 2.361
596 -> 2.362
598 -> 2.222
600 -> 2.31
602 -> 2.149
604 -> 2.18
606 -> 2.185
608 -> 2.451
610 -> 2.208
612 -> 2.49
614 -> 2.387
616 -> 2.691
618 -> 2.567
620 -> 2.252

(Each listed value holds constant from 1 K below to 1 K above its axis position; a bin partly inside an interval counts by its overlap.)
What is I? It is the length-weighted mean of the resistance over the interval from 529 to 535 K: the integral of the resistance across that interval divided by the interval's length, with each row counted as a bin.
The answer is 2.28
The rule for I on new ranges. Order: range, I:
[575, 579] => 2.00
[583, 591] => 2.04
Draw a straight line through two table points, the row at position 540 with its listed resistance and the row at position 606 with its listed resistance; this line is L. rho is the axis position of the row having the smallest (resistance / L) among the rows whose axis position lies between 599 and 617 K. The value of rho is 602 K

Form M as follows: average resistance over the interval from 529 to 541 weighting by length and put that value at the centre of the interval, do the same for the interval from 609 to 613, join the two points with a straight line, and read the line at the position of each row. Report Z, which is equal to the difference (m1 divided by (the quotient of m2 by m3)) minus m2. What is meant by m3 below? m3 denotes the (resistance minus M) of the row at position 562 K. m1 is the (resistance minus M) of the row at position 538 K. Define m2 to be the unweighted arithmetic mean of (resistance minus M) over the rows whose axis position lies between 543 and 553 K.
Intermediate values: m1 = 0.13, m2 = -0.13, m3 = -0.28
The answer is 0.41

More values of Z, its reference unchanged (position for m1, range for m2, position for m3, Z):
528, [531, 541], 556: 0.80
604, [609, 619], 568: 0.27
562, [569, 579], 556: 0.16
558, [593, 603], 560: -0.01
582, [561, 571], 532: 0.08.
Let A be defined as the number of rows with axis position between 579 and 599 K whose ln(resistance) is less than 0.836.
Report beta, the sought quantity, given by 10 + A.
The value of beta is 18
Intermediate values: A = 8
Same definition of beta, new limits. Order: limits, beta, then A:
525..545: 15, 5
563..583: 19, 9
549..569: 18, 8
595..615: 15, 5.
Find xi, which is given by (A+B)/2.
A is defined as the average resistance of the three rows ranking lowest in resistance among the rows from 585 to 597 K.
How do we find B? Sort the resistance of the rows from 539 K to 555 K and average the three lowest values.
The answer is 2.08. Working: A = 2.07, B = 2.08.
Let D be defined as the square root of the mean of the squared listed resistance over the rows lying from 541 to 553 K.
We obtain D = 2.28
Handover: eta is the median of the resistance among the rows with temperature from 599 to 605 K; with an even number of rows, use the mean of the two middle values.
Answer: 2.18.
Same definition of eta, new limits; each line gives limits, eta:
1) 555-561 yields 2.22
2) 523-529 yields 2.19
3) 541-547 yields 2.33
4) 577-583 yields 2.09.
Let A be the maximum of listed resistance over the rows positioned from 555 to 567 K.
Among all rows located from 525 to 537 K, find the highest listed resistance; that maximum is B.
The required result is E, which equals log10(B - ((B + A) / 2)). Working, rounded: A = 2.354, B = 2.556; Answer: -1.00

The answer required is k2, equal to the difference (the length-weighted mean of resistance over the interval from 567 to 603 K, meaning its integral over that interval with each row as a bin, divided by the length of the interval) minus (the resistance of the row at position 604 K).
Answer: -0.07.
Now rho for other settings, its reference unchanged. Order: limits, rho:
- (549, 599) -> 570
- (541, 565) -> 554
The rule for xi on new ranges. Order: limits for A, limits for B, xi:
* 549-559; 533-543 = 2.26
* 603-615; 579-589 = 2.12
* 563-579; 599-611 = 2.06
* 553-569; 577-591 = 2.02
